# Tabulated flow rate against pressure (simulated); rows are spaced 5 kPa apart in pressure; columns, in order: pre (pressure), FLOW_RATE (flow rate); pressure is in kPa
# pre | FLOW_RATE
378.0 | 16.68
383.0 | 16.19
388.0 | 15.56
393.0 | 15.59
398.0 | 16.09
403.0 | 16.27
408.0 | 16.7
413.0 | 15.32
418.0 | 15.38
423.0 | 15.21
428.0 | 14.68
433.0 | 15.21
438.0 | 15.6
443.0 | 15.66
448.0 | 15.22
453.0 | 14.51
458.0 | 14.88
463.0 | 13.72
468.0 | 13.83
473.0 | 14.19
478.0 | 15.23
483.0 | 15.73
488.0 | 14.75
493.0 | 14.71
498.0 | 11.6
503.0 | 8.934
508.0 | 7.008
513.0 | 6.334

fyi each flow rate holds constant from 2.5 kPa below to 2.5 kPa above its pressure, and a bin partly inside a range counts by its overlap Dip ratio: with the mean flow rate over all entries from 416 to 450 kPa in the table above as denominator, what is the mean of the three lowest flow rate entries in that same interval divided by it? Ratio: 0.984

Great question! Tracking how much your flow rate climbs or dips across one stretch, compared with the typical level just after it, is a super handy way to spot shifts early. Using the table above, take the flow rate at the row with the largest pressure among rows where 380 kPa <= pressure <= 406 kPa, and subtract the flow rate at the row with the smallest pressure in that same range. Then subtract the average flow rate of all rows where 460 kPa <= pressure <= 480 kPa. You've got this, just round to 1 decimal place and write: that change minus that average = -14.2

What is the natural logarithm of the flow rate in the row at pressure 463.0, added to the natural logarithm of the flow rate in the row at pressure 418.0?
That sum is 5.35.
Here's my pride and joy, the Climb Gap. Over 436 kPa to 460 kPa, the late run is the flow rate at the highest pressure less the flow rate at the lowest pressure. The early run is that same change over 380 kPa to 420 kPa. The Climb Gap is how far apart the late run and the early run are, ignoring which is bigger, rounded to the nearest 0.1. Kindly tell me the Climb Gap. 0.1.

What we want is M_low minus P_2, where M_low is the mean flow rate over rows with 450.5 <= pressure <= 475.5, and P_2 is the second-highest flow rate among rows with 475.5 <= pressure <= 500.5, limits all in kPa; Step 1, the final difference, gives -1.0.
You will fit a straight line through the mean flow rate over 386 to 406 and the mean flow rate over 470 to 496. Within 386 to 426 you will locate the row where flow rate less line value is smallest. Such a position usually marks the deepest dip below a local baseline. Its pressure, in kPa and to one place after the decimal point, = 388.0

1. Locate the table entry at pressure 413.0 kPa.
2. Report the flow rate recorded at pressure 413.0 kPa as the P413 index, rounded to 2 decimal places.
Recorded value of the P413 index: 15.32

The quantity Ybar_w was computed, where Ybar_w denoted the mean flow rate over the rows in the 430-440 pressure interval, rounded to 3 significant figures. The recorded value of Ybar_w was 15.4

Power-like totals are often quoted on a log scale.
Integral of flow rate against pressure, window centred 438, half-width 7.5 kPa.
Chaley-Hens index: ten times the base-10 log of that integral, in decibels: 23.7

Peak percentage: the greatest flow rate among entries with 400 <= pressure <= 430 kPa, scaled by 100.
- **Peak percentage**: 1670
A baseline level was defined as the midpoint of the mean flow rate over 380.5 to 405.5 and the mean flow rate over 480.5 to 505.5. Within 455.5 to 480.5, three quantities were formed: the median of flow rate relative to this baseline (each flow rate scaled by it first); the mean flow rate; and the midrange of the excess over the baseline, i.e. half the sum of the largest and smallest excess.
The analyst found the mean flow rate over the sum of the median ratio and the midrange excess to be 16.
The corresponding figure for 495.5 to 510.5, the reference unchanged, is -2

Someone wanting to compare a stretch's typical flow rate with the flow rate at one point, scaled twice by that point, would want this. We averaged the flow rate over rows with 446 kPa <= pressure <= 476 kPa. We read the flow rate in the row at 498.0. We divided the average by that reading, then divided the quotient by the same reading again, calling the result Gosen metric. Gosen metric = 0.11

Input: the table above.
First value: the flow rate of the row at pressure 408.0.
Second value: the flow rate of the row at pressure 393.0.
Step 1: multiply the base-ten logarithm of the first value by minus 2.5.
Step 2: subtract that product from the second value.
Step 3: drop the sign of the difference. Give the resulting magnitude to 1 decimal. 18.6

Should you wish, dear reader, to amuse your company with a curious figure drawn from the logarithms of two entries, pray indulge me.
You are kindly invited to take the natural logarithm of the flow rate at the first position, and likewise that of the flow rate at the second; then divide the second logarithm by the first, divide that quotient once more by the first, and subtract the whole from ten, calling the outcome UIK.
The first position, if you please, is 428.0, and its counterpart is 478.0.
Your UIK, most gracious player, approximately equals 9.623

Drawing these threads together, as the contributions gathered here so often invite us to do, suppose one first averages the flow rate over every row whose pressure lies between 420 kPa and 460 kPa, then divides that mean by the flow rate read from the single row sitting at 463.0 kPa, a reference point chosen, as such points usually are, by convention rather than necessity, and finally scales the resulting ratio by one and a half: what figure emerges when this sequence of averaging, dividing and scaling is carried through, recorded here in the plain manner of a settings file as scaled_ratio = 1.65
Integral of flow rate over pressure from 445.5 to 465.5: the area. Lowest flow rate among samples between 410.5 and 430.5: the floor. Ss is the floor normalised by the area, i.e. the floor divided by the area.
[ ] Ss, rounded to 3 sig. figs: 0.0503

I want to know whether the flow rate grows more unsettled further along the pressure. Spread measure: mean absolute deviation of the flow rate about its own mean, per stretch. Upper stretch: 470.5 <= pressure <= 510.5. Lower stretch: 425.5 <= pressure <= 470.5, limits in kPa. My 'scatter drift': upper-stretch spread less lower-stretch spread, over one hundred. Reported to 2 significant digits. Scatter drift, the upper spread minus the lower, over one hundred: 0.021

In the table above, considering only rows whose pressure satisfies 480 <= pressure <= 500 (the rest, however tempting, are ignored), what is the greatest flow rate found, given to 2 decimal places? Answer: 15.73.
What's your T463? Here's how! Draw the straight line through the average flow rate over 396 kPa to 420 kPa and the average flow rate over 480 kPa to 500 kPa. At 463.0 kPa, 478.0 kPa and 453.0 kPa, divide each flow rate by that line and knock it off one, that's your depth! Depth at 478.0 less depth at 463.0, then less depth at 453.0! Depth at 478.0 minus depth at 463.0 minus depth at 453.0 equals -0.16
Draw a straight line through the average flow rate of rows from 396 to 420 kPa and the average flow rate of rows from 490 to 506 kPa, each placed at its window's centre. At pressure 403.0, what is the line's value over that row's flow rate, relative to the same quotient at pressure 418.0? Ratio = 1.0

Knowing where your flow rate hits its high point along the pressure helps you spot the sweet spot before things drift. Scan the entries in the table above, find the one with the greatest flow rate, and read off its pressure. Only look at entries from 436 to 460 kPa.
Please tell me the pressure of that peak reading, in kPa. 443.0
